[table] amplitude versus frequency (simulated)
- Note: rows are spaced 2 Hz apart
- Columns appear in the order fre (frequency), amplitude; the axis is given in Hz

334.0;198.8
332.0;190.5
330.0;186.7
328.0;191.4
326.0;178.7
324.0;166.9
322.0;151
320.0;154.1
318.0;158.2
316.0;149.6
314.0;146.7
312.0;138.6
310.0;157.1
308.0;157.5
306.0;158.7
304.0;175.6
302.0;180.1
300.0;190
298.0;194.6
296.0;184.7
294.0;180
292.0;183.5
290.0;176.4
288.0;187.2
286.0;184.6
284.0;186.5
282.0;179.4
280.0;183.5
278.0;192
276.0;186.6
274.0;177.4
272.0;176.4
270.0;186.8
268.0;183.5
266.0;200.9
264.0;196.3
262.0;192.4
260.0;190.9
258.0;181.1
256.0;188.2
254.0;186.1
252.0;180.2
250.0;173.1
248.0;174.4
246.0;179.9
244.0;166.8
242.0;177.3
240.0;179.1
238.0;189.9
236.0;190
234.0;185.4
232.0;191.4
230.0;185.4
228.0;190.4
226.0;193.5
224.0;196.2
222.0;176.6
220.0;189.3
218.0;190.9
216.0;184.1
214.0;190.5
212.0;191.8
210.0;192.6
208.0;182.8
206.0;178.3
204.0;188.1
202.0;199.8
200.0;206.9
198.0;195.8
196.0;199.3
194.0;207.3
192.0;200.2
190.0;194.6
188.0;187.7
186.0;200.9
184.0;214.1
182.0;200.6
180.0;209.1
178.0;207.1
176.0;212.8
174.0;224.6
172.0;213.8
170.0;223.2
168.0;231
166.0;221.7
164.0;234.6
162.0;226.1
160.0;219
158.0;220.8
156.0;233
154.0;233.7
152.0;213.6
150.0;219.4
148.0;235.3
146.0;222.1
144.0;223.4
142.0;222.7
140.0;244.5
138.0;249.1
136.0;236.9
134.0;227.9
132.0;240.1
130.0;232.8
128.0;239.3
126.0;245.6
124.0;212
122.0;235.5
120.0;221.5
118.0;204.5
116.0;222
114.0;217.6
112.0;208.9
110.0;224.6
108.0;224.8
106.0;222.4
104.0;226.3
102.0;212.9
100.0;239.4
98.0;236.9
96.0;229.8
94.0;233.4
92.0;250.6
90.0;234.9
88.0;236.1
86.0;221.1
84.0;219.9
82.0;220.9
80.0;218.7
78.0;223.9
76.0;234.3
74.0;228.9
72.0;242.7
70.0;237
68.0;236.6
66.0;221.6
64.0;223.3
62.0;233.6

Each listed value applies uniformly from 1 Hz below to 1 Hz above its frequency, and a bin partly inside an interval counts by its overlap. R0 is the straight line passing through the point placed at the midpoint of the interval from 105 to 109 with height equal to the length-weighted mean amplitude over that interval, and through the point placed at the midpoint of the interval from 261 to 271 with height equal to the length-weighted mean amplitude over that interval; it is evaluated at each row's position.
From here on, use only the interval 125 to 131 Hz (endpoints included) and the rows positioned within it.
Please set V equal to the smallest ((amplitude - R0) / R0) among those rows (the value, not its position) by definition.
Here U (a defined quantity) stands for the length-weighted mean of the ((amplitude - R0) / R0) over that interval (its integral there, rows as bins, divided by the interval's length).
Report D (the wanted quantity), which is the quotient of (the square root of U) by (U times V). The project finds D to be 53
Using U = 0.090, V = 0.06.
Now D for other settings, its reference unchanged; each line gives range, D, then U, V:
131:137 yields 82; 0.077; 0.04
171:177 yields 400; 0.032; 0.01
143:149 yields 152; 0.051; 0.03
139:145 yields 143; 0.063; 0.03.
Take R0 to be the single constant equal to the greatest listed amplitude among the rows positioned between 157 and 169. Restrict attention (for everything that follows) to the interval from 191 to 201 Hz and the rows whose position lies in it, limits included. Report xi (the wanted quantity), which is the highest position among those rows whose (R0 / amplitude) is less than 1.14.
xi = 200.0 Hz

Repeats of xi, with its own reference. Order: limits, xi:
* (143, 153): 152.0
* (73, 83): 82.0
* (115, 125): 124.0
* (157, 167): 166.0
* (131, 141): 140.0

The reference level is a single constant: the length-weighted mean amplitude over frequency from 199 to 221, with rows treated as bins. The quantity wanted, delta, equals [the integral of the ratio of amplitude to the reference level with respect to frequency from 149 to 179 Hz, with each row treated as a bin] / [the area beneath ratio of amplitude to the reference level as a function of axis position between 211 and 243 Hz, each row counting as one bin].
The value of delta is 1.1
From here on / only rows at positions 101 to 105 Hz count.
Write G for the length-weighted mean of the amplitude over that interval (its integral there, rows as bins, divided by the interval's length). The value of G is 220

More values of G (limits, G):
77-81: 221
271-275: 177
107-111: 225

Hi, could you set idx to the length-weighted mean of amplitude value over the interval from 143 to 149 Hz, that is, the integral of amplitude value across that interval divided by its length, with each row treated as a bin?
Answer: 227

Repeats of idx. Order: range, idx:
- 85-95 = 235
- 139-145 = 230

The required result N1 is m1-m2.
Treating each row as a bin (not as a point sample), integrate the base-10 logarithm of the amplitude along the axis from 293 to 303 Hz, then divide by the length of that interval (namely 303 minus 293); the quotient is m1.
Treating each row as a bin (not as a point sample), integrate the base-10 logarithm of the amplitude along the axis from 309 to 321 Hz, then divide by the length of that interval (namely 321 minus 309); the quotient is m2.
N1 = 0.09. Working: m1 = 2.27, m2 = 2.18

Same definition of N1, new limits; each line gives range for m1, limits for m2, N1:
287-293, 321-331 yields 0.02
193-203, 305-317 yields 0.13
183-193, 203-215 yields 0.03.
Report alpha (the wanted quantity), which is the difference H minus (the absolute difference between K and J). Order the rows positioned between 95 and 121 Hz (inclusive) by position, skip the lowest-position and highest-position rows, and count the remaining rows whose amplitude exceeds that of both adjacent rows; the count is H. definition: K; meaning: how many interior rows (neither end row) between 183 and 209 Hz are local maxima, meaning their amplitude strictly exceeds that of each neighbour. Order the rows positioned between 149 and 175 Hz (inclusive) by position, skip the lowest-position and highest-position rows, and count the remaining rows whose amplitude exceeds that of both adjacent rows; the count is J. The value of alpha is 3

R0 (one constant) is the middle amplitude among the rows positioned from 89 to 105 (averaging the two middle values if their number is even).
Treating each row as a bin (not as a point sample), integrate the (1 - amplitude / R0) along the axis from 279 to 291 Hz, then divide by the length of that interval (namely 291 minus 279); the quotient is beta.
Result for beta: 0.22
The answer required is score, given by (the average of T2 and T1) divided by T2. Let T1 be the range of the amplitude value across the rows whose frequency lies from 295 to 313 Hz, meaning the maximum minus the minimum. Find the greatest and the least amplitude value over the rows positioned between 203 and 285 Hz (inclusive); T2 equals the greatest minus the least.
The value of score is 1.3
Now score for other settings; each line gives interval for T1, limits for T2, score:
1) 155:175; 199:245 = 0.8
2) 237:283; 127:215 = 0.7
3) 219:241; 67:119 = 0.7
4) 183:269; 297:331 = 0.9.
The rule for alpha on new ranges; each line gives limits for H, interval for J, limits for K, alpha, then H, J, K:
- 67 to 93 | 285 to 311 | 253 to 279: 4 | 4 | 3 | 3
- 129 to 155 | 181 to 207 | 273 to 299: 3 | 4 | 3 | 4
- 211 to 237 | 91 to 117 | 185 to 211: 2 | 3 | 3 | 2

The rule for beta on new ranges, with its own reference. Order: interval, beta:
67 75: -0.01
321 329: 0.27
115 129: 0.04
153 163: 0.03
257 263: 0.20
